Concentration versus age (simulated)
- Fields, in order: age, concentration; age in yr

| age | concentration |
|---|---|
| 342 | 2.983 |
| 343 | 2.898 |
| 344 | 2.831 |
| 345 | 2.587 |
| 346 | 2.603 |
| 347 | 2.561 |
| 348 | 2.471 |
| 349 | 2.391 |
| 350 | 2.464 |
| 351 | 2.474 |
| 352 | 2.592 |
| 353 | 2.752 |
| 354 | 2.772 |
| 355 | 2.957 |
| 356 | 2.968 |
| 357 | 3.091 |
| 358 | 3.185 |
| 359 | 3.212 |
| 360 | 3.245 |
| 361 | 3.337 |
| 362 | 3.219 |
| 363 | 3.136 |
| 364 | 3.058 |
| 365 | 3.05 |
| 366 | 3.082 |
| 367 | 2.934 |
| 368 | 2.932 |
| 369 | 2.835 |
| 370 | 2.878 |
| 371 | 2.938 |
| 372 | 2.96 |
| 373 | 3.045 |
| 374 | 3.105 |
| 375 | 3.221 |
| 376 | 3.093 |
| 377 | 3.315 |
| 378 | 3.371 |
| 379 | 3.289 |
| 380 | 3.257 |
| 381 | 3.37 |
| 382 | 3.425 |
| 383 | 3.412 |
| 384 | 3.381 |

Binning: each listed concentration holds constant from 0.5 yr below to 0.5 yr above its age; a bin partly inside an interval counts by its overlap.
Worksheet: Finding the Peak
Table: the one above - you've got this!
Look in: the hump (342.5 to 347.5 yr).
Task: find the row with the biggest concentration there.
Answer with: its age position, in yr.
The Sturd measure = 343 yr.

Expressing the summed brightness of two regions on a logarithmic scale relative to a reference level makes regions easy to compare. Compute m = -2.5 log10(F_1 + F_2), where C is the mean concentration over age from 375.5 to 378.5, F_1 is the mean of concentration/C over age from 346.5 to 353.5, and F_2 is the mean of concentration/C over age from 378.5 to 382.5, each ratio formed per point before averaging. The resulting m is -0.64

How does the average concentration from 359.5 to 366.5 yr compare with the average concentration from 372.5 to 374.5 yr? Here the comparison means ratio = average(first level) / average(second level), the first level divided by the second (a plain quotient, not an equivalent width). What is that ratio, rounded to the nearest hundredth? 1.03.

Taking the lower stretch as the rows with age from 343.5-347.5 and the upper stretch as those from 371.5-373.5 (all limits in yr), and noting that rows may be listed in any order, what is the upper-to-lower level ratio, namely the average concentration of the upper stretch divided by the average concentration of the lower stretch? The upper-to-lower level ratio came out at 1.13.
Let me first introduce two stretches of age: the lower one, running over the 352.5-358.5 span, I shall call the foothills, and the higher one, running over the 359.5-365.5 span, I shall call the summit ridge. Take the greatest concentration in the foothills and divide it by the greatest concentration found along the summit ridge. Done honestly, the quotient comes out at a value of 0.95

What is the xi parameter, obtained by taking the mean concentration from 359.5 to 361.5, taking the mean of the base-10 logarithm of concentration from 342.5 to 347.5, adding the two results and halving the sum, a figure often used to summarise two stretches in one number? 1.86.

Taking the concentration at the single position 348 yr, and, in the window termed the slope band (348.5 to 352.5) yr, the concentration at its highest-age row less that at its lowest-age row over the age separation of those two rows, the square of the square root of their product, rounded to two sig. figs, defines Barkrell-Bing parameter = 0.17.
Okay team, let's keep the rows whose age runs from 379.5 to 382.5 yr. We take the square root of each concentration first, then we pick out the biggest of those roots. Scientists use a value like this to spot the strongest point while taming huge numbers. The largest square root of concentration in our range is 1.85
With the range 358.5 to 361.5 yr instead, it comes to 1.83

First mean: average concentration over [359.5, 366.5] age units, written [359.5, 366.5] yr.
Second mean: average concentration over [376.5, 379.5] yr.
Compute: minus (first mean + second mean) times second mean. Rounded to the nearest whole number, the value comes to -22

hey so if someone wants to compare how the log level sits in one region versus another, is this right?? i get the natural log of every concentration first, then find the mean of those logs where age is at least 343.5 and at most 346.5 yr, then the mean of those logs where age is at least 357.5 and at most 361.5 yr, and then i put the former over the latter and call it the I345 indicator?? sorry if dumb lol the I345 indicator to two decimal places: 0.83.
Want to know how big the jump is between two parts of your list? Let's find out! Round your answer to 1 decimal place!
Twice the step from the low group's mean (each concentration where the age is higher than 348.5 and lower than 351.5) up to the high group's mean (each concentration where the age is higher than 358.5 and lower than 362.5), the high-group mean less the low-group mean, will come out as 1.6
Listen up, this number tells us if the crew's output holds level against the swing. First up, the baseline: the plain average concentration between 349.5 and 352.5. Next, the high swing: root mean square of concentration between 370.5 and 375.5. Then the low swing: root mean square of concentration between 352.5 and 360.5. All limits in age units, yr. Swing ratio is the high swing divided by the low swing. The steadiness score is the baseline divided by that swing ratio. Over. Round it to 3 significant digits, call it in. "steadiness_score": 2.49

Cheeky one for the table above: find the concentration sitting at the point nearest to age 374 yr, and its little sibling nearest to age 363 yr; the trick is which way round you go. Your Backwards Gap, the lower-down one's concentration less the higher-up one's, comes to 0.0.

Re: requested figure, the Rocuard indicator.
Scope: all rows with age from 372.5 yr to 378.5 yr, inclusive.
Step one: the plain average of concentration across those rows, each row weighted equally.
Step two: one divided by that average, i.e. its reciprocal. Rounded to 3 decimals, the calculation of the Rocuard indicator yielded 0.313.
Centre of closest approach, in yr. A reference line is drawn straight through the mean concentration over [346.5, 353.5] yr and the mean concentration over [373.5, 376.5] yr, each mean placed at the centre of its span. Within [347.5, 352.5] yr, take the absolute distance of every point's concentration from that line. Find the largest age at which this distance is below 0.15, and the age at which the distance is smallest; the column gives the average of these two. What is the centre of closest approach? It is 350.0 yr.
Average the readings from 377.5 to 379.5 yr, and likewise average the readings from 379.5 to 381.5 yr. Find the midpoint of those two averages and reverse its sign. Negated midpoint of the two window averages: -3.32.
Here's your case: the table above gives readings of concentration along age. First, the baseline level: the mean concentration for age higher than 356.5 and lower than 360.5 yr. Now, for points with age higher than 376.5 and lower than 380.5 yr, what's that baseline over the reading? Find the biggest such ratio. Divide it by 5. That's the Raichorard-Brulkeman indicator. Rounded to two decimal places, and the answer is 0.20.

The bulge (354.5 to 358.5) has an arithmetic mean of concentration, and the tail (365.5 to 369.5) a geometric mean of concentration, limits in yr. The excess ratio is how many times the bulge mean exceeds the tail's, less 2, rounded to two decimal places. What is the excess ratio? -0.96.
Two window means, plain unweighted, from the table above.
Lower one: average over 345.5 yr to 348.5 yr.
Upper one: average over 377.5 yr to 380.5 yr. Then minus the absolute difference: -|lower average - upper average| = -0.76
